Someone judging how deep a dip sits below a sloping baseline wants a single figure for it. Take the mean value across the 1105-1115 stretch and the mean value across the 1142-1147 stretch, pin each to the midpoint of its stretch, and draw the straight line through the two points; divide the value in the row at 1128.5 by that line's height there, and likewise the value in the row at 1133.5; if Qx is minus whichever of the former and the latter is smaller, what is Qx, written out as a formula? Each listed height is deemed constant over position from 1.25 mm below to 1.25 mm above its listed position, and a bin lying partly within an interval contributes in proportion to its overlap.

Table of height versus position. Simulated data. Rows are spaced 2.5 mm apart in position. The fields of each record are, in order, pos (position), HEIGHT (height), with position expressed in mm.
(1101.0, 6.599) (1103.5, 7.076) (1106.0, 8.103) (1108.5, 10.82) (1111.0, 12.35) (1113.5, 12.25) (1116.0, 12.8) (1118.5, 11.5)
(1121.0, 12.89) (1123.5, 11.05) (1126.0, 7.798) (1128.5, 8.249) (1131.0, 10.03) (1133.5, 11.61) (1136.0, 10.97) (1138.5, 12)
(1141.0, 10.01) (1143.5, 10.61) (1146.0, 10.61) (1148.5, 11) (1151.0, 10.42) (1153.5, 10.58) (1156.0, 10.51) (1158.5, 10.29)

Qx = -0.77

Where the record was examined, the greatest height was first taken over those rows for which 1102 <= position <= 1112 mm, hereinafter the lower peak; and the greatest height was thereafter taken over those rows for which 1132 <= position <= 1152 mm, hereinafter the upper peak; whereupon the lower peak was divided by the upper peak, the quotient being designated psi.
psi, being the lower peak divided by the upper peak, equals 1.03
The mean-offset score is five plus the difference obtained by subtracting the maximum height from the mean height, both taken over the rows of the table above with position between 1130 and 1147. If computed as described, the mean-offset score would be 3.8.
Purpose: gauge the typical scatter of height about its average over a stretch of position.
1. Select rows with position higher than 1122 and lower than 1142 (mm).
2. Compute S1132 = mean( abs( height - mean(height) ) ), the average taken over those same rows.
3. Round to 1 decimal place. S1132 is 1.2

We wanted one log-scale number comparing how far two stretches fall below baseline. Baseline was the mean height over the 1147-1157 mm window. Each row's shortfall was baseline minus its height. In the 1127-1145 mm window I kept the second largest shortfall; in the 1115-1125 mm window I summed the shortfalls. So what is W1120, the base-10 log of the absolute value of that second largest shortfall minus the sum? 0.80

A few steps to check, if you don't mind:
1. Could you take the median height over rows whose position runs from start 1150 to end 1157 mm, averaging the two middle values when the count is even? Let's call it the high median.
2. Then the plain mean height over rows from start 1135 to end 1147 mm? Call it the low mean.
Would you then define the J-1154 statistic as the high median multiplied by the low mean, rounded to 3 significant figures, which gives 114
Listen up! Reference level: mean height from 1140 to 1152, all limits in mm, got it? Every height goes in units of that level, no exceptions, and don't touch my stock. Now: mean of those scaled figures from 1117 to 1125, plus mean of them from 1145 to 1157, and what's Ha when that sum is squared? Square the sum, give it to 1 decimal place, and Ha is 4.5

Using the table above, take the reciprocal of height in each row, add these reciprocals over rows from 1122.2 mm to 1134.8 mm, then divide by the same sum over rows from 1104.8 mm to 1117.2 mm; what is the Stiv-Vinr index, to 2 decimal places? 1.15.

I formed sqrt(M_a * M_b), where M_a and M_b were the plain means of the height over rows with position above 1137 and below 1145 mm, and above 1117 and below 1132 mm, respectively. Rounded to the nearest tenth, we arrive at 10.6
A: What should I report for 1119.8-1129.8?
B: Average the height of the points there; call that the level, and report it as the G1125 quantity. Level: 10.0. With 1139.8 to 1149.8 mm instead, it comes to 10.6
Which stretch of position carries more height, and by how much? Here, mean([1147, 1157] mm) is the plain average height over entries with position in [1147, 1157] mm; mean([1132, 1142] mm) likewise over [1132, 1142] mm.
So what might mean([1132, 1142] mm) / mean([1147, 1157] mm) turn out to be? 1.05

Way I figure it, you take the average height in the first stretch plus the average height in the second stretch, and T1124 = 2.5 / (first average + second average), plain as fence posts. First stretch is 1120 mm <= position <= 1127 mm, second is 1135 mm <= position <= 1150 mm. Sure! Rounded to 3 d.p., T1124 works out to 0.117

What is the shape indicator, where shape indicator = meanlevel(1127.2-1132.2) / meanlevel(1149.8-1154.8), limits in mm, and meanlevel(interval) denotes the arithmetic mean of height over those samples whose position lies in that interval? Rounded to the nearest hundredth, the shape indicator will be 0.87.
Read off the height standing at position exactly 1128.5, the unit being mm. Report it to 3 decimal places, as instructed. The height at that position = 8.249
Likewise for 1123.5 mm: 11.050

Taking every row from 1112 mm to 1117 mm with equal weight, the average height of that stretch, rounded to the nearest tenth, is 12.5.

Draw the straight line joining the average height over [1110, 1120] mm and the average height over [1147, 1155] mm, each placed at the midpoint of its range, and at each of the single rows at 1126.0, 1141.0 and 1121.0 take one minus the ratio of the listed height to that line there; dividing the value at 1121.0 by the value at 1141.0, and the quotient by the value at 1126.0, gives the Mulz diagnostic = -2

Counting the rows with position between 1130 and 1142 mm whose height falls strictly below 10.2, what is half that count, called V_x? 1.00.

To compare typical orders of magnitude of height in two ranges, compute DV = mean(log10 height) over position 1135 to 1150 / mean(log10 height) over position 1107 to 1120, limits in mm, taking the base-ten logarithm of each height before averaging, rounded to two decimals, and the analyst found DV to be 0.96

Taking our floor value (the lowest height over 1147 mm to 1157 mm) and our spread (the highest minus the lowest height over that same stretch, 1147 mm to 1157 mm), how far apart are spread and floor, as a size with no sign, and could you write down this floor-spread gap 10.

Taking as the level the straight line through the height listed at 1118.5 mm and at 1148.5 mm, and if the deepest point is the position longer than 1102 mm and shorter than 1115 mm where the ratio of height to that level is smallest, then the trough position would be 1103.5 mm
